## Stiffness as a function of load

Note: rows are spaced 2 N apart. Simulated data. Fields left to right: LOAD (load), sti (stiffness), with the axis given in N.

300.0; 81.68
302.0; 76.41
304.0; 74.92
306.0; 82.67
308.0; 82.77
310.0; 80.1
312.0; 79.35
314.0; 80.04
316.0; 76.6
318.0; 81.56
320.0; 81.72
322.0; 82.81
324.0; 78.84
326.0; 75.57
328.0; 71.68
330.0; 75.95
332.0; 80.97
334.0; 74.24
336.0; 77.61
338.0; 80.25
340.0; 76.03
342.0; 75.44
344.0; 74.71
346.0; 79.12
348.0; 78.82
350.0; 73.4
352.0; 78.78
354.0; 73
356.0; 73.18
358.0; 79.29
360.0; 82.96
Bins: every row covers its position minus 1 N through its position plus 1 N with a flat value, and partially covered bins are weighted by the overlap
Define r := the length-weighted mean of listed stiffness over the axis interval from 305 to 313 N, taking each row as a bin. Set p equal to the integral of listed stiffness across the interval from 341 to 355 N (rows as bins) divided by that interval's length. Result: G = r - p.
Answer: 5.0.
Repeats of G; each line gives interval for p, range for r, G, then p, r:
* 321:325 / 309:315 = -1.0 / 80.8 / 80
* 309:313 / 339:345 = -4.3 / 79.7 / 75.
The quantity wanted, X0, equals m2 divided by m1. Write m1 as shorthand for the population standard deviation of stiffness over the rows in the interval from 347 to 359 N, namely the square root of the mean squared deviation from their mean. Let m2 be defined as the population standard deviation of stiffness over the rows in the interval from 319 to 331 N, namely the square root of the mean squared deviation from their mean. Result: 1.3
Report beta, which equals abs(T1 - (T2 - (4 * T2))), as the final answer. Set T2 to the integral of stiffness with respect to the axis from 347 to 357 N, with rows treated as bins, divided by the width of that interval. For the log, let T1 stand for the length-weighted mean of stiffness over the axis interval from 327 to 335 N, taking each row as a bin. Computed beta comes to 302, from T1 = 75.7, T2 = 75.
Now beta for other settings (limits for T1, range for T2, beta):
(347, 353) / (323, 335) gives 306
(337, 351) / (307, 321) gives 318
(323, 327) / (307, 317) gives 317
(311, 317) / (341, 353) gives 309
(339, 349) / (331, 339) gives 312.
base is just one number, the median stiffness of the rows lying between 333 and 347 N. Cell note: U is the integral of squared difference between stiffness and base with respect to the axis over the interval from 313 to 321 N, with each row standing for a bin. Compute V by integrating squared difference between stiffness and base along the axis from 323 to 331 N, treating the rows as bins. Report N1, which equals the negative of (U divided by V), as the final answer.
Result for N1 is -2.9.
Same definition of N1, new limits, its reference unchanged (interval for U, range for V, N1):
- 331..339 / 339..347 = -4.1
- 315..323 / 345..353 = -3.4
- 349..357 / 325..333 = -0.7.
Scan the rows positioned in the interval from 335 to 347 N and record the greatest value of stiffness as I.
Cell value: 80.25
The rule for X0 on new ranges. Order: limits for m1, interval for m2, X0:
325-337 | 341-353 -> 0.8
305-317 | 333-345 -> 1.0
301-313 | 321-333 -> 1.3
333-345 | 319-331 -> 1.9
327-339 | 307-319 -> 0.6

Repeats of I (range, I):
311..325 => 82.81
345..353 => 79.12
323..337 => 80.97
